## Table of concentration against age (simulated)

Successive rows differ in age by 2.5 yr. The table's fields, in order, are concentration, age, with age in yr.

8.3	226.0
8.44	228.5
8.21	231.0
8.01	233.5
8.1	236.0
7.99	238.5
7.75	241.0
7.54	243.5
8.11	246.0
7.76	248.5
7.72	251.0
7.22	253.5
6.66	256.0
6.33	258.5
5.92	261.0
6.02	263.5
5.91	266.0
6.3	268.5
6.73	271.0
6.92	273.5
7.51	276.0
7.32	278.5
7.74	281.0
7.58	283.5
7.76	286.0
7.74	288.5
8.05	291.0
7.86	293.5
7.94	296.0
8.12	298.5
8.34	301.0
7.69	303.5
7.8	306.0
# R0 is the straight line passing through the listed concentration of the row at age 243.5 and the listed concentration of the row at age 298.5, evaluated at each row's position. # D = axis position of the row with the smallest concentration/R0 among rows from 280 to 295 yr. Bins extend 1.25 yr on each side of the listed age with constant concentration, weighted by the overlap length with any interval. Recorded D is 283.5 yr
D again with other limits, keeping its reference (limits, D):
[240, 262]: 261.0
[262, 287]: 266.0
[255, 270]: 266.0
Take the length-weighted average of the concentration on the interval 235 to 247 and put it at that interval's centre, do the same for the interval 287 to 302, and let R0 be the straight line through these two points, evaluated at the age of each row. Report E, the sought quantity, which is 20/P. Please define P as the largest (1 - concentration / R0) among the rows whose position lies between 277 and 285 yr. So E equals 247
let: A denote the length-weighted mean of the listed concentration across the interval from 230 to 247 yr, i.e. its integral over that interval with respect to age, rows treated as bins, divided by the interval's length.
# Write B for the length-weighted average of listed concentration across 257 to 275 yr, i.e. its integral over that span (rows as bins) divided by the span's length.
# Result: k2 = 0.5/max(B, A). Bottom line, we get 0.0629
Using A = 8.0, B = 6.33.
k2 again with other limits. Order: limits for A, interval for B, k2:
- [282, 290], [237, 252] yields 0.0640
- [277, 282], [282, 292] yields 0.0643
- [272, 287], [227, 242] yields 0.0618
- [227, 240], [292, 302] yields 0.0614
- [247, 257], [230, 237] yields 0.0617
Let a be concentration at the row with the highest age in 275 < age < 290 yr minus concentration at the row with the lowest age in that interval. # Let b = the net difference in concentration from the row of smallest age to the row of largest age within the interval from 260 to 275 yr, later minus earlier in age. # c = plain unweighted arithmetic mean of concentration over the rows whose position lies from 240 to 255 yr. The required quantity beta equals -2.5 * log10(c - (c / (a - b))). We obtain -3.1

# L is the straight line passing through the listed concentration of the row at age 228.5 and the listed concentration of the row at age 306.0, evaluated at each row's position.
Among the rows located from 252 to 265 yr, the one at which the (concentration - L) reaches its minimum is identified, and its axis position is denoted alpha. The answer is 261.0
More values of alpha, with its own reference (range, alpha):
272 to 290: 273.5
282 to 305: 283.5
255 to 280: 261.0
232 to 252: 243.5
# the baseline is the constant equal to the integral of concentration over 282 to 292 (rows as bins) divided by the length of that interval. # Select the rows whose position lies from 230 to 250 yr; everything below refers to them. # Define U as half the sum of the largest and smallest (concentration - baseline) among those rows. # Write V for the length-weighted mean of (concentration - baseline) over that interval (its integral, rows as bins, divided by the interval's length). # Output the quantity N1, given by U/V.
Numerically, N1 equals 0.66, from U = 0.1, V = 0.2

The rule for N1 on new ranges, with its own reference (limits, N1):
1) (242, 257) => 1.53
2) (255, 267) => 0.92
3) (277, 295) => 1.69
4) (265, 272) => 1.00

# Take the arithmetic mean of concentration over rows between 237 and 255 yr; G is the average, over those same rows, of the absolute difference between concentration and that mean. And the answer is 0.20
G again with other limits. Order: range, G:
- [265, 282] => 0.52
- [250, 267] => 0.57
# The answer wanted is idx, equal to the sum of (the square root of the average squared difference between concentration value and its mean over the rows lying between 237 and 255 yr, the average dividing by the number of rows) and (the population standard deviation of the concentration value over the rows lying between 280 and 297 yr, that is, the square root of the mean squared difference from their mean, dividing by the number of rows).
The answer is 0.41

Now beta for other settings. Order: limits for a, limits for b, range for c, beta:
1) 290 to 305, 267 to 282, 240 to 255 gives -2.7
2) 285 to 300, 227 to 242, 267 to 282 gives 1.2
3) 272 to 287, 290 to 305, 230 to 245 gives -0.3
